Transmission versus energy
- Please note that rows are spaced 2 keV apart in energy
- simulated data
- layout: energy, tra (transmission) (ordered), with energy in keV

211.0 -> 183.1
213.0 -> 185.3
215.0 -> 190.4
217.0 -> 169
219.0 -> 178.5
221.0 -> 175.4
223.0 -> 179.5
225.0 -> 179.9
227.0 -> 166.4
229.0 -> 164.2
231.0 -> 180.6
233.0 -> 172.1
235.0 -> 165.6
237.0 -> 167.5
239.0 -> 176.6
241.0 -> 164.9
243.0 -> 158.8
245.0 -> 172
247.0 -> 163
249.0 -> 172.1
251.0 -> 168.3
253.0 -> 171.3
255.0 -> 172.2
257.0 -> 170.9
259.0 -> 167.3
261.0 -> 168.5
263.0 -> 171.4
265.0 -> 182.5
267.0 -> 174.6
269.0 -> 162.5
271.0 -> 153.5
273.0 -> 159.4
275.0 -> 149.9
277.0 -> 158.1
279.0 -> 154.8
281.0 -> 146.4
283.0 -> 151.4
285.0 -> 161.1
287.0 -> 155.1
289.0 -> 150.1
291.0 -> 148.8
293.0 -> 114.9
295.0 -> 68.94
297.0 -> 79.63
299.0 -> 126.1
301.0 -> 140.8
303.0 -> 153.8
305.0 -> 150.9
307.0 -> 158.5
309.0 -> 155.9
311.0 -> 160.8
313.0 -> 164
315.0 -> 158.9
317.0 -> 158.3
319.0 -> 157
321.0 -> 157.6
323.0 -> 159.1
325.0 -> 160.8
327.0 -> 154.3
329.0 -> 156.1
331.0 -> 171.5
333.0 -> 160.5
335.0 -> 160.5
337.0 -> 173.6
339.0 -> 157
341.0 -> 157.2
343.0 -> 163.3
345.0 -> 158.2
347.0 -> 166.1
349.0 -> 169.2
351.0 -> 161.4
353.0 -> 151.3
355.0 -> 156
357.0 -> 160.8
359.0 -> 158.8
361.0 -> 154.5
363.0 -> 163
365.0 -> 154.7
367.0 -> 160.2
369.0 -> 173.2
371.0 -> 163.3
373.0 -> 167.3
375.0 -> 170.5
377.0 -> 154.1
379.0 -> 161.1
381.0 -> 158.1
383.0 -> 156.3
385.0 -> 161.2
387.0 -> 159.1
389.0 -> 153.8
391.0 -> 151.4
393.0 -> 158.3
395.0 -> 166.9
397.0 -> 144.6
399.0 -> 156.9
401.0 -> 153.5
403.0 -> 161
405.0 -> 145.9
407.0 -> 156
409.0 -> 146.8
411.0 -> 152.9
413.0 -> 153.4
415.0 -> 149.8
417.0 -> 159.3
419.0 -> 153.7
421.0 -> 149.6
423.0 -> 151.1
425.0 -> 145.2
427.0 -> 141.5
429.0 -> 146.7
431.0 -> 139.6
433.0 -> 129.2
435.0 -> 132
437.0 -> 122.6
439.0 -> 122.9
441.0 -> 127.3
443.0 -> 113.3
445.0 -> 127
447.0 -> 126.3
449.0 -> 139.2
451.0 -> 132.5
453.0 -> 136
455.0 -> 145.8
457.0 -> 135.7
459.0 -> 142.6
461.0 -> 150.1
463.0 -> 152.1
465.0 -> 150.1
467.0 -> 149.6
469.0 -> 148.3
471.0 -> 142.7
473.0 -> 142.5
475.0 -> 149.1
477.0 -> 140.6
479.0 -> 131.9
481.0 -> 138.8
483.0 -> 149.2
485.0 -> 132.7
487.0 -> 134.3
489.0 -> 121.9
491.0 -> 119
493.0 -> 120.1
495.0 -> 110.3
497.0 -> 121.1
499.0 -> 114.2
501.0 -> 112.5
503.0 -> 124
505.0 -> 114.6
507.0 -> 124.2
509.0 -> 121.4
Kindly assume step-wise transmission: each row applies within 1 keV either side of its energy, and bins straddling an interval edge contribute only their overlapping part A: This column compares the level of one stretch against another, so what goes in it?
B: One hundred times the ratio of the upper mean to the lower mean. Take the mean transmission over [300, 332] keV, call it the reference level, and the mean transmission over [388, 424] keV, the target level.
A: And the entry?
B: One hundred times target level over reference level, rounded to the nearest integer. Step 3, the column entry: 98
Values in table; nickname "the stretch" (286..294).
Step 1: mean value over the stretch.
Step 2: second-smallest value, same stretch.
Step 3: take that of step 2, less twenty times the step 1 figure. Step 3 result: -2696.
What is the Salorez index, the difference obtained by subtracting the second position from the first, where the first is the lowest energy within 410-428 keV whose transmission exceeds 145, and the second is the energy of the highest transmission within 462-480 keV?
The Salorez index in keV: -52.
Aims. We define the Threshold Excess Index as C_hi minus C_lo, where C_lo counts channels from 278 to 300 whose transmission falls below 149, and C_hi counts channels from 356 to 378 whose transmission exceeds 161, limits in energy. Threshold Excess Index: -1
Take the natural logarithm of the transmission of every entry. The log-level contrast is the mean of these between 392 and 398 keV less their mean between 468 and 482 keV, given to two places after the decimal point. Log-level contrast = 0.10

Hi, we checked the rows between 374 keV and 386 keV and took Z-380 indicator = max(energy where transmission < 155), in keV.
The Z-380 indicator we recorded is 377.0 keV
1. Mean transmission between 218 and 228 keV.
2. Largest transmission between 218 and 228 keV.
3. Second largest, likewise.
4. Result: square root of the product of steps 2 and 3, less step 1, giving 3.8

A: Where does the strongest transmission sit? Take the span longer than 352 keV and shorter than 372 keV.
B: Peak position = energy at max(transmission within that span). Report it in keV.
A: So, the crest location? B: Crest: 369.0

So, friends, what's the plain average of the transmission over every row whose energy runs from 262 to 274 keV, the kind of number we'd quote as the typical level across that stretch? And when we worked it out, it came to 167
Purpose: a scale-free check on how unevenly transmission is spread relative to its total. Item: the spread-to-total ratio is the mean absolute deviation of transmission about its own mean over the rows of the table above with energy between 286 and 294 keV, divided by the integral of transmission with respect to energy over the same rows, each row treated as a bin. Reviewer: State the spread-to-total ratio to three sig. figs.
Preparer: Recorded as 0.0120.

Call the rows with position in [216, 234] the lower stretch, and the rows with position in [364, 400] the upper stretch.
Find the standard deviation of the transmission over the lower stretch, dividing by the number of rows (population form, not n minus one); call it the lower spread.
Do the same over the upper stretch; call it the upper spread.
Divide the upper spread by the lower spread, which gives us 1.2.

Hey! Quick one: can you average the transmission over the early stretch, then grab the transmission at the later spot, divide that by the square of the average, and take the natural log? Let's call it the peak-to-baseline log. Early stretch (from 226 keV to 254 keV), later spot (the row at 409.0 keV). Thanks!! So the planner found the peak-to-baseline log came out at -5.27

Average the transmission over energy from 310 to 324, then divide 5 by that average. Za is 0.031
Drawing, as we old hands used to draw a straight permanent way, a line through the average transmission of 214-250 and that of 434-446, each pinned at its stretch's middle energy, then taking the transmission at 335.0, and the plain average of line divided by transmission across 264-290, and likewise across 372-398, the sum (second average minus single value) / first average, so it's -156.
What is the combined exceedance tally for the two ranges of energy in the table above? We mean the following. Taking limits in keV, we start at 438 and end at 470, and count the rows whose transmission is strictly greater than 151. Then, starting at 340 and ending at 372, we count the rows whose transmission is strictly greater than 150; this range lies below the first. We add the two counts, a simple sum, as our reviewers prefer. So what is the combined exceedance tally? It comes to 17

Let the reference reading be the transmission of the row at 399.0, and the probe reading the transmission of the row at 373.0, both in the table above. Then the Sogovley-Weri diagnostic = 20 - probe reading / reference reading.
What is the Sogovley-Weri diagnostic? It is 18.9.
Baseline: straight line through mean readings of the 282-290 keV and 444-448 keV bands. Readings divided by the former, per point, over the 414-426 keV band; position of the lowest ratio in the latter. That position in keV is 425.0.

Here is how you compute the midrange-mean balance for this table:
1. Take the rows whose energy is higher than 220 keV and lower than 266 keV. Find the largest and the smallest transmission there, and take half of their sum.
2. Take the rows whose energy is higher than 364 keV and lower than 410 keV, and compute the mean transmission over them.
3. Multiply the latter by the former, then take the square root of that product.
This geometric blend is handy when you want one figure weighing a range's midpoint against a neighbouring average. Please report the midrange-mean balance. 164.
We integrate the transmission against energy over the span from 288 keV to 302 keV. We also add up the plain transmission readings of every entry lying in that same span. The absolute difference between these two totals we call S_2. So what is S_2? 829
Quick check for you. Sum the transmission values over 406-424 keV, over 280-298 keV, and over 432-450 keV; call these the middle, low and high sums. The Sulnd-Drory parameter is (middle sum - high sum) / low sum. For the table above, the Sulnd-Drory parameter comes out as 0.20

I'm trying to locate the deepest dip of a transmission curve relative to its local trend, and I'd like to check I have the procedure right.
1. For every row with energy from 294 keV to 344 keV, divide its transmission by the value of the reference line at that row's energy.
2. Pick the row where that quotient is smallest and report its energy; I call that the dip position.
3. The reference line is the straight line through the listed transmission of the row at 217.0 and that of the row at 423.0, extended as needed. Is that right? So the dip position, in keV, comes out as 295.0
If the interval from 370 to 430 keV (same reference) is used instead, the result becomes 427.0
